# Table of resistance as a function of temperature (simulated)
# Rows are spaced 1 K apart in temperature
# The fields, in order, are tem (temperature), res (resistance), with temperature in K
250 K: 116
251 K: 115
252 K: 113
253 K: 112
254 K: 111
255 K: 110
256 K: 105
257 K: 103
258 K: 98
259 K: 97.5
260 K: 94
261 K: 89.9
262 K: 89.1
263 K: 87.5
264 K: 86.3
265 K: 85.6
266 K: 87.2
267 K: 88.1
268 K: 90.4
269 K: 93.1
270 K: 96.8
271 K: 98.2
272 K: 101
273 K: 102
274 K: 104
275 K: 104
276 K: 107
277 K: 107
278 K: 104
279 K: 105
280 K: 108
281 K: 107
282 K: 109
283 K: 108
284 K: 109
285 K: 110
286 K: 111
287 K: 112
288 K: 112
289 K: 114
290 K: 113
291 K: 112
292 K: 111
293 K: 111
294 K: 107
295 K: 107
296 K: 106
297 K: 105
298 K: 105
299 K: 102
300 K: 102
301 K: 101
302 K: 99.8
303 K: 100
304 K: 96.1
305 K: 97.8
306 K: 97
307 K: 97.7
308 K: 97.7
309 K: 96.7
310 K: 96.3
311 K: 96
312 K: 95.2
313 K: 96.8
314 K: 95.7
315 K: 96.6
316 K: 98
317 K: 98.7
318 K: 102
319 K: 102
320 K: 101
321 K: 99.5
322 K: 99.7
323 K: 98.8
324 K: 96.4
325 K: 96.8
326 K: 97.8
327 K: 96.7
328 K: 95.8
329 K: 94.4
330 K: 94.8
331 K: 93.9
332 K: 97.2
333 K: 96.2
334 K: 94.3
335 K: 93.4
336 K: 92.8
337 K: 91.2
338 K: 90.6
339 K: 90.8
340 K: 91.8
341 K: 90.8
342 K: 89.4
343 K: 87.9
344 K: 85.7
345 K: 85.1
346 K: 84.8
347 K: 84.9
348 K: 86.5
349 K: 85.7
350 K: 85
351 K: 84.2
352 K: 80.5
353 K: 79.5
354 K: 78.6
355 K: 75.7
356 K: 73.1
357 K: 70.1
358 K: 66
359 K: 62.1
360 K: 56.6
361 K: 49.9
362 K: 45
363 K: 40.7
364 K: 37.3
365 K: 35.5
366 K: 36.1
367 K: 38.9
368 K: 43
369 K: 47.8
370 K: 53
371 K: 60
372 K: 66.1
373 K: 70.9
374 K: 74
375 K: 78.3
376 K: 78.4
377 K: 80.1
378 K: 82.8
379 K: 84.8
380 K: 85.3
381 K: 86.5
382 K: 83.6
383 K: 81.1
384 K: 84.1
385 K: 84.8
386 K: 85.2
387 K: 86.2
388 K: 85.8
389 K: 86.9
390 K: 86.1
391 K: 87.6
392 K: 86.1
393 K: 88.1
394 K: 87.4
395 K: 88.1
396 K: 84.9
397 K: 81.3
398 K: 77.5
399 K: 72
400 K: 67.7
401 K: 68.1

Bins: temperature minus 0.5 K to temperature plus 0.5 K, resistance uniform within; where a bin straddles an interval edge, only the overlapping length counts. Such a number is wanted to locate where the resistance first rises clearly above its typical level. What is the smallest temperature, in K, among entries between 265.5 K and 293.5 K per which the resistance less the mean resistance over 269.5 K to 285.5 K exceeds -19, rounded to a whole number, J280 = 266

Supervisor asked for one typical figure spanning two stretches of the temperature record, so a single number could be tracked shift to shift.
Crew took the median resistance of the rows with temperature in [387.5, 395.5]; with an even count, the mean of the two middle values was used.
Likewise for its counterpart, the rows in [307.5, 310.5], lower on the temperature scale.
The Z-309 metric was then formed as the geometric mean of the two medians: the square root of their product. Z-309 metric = 92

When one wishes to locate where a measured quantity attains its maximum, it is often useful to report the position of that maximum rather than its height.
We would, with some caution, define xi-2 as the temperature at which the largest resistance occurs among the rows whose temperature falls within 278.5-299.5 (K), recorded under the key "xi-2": 289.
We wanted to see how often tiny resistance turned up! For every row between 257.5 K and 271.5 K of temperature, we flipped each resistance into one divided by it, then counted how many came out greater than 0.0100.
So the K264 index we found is 14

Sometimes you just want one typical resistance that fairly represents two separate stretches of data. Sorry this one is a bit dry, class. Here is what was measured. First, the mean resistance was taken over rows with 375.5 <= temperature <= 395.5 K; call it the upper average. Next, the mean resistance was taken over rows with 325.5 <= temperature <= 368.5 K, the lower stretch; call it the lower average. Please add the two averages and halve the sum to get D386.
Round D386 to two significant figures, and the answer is 81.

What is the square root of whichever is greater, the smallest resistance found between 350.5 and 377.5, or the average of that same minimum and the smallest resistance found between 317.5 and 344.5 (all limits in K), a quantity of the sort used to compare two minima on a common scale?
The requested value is 7.8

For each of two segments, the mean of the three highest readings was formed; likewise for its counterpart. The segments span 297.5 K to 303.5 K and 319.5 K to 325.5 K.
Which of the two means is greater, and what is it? 103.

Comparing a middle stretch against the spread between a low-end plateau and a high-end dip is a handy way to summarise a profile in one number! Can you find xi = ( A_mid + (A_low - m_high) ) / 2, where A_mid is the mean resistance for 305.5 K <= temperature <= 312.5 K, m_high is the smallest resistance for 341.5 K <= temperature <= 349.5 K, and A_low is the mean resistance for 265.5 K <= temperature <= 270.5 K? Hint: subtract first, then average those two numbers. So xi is 51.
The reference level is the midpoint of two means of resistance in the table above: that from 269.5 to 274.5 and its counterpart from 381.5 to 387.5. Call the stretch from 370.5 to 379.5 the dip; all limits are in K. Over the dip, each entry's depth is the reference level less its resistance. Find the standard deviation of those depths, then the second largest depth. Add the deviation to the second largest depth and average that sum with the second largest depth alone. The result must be 30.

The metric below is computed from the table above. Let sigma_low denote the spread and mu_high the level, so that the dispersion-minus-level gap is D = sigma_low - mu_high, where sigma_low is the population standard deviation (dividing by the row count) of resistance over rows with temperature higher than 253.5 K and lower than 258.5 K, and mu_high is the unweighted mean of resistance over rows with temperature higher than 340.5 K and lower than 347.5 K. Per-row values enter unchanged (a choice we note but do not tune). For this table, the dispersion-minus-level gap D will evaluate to -82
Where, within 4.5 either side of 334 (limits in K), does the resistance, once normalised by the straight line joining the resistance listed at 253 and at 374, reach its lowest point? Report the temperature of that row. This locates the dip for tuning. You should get 338 K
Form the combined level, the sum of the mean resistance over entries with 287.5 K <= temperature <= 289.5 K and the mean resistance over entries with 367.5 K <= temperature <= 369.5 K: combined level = 158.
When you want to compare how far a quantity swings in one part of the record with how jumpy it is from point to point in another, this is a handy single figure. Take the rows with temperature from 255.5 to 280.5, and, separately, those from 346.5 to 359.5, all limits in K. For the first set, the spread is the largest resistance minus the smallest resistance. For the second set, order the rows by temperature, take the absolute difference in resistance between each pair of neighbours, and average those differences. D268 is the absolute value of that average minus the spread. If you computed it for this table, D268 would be 20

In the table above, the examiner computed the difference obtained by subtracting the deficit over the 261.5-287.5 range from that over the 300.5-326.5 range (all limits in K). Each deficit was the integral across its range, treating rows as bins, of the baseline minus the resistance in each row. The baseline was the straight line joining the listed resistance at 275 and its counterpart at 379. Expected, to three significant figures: -128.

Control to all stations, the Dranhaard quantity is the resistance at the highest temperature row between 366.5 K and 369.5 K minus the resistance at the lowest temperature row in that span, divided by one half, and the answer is 18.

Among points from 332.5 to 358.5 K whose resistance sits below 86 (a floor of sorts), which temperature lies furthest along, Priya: 358 K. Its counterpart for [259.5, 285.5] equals 265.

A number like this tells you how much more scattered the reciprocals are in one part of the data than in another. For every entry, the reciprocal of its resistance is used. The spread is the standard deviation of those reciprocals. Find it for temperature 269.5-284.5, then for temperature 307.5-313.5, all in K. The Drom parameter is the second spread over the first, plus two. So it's 2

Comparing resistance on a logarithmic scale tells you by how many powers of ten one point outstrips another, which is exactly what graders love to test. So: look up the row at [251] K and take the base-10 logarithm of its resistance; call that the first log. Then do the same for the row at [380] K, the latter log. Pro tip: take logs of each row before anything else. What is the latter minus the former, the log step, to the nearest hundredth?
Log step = -0.13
